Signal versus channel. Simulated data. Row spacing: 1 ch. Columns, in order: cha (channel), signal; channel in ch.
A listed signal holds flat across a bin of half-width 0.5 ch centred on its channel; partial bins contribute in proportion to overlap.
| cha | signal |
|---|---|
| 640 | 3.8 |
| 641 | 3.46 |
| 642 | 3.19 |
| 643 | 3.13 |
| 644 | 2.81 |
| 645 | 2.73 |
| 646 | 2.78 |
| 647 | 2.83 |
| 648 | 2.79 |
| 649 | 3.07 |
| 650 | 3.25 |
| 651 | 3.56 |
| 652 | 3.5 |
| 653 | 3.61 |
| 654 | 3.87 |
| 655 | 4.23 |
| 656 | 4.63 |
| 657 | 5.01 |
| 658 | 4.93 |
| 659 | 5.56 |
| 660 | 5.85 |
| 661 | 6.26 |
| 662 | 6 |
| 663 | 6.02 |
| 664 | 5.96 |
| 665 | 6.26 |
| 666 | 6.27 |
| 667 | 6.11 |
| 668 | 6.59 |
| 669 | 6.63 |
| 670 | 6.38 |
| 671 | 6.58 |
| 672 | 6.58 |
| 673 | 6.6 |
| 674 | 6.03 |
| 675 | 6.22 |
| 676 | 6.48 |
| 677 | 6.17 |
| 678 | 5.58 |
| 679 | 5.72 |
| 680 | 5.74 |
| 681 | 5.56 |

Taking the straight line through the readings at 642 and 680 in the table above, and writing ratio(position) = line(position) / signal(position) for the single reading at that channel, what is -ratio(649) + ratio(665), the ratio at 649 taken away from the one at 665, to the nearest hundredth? -0.44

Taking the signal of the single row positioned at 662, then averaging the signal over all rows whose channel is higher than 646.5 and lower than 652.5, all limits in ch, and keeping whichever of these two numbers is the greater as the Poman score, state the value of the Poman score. 6.0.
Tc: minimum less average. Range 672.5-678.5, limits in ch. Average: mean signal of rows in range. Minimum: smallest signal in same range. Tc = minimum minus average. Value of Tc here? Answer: -0.60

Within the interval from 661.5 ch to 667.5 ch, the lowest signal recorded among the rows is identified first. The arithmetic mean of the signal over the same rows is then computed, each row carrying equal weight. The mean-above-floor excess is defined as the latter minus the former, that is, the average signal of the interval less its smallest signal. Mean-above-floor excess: 0.1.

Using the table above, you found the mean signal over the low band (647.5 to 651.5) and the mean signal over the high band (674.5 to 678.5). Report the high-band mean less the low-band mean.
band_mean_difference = 2.9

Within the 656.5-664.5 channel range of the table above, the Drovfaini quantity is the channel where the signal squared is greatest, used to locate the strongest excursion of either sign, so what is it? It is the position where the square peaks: 661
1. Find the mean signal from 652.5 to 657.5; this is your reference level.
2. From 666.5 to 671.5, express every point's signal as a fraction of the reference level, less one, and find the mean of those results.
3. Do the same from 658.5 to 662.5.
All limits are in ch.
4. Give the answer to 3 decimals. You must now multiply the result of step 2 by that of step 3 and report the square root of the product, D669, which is 0.445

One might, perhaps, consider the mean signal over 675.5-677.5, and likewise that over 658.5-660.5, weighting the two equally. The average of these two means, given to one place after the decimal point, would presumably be 6.0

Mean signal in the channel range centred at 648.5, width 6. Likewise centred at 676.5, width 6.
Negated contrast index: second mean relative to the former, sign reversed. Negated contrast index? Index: -2.0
